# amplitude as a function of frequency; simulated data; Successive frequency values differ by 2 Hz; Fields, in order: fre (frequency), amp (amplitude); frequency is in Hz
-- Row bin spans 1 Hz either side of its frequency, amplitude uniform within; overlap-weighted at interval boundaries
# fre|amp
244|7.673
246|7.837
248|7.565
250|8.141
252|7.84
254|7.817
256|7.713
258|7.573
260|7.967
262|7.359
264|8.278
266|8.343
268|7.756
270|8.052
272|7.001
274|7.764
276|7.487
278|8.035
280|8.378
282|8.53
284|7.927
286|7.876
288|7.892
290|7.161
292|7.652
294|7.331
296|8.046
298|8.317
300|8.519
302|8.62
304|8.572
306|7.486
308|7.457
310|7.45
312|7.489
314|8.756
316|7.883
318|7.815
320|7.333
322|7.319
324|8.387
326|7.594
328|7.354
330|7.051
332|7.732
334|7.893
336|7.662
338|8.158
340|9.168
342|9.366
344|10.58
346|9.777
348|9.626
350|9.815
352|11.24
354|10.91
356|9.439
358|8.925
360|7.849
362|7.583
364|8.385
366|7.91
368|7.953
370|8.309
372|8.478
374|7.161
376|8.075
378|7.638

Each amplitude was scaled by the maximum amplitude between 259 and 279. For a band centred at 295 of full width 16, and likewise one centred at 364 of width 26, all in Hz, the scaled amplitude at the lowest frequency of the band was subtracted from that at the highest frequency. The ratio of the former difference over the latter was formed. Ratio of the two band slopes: -0.23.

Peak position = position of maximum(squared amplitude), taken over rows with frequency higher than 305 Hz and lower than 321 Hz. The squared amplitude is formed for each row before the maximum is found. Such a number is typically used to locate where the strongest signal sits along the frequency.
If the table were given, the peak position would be 314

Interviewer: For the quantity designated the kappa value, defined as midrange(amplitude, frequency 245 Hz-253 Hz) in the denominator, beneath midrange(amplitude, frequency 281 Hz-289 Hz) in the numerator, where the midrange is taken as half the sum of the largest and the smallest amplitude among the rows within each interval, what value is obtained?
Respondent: 1.04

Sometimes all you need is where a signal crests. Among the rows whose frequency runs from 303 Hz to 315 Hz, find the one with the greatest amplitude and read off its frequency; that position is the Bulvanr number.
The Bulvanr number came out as 314 Hz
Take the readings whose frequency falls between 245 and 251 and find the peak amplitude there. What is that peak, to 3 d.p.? 8.141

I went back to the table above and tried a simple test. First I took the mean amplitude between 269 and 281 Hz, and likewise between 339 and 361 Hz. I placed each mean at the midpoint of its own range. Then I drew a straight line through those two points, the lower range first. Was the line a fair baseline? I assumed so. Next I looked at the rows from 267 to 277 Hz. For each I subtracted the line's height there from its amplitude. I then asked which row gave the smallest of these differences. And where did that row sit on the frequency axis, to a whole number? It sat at 272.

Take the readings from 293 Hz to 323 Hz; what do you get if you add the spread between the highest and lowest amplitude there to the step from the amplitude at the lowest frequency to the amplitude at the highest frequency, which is 1.4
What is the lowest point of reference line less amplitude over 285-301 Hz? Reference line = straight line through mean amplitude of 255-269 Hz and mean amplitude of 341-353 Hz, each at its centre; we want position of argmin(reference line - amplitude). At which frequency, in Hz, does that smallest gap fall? 300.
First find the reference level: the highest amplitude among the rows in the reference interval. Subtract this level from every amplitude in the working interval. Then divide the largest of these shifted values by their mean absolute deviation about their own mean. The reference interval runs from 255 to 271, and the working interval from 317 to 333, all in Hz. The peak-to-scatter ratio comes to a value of 0.1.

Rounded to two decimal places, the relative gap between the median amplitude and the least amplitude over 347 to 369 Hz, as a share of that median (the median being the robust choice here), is 0.15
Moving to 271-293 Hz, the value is 0.11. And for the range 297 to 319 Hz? 0.05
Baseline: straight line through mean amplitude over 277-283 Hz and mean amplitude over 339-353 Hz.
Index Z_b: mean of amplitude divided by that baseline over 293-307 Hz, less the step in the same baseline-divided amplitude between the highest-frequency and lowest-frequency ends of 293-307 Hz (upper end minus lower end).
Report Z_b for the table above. 0.93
